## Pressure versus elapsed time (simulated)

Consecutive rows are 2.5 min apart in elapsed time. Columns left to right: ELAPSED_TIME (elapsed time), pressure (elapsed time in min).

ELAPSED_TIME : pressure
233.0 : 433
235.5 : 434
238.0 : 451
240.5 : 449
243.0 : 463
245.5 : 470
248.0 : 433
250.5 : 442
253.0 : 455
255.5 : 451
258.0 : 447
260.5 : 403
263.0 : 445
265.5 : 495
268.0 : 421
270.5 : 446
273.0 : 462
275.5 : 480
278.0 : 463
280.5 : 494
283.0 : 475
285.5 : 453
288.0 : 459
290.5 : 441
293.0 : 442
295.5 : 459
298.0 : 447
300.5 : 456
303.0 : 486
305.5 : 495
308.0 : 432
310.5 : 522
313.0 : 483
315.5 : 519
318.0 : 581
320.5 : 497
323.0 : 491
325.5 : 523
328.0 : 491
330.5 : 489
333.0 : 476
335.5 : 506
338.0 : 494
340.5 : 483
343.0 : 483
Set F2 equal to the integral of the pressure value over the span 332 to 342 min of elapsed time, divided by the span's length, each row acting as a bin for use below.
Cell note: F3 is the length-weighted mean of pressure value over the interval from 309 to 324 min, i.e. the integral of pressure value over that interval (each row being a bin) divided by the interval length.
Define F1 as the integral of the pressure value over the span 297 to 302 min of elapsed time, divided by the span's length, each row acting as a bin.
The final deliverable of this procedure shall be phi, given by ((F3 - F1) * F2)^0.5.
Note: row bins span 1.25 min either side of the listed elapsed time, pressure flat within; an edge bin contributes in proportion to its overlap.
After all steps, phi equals 173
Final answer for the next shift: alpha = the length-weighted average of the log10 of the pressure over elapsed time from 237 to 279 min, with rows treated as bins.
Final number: 2.65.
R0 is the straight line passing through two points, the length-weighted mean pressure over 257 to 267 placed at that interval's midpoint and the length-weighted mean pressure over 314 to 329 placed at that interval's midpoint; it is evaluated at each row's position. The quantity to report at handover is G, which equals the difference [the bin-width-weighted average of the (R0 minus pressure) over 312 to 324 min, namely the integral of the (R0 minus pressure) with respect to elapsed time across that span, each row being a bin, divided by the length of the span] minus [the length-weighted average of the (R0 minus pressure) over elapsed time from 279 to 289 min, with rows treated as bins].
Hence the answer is -5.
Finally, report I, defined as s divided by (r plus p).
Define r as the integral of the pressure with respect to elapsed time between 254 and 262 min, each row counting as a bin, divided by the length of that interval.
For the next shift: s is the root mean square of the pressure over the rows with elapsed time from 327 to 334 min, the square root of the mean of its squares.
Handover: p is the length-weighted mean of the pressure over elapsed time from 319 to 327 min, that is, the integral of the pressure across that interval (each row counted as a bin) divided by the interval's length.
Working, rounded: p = 506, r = 435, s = 485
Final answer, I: 0.516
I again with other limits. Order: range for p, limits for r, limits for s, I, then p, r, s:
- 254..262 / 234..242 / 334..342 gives 0.562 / 435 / 445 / 494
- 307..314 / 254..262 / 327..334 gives 0.530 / 481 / 435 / 485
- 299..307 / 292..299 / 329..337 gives 0.530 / 477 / 450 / 490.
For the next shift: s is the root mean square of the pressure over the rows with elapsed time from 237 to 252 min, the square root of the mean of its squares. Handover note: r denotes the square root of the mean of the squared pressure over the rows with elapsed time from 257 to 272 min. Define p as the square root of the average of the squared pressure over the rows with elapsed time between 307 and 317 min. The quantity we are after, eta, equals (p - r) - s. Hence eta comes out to -405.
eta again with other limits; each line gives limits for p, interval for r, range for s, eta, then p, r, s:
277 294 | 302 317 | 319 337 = -525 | 461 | 490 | 496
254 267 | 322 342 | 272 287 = -517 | 449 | 494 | 471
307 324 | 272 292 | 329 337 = -451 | 505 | 466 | 490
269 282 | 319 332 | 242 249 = -485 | 469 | 498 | 456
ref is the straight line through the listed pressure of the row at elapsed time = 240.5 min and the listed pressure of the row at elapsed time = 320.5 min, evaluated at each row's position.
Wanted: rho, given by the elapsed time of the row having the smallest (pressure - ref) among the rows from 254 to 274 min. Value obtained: 260.5 min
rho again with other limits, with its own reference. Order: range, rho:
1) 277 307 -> 293.0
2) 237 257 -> 248.0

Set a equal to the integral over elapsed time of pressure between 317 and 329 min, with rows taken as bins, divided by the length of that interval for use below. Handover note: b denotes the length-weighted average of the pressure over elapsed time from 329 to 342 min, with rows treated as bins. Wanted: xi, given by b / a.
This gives 0.95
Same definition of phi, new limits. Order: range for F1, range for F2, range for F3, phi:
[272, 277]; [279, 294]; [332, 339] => 99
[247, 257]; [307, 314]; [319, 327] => 170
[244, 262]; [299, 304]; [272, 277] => 114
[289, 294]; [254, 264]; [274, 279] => 113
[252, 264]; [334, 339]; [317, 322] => 217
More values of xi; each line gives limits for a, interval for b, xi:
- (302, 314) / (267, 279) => 0.94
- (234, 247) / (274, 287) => 1.04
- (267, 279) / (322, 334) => 1.09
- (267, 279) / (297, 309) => 1.02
